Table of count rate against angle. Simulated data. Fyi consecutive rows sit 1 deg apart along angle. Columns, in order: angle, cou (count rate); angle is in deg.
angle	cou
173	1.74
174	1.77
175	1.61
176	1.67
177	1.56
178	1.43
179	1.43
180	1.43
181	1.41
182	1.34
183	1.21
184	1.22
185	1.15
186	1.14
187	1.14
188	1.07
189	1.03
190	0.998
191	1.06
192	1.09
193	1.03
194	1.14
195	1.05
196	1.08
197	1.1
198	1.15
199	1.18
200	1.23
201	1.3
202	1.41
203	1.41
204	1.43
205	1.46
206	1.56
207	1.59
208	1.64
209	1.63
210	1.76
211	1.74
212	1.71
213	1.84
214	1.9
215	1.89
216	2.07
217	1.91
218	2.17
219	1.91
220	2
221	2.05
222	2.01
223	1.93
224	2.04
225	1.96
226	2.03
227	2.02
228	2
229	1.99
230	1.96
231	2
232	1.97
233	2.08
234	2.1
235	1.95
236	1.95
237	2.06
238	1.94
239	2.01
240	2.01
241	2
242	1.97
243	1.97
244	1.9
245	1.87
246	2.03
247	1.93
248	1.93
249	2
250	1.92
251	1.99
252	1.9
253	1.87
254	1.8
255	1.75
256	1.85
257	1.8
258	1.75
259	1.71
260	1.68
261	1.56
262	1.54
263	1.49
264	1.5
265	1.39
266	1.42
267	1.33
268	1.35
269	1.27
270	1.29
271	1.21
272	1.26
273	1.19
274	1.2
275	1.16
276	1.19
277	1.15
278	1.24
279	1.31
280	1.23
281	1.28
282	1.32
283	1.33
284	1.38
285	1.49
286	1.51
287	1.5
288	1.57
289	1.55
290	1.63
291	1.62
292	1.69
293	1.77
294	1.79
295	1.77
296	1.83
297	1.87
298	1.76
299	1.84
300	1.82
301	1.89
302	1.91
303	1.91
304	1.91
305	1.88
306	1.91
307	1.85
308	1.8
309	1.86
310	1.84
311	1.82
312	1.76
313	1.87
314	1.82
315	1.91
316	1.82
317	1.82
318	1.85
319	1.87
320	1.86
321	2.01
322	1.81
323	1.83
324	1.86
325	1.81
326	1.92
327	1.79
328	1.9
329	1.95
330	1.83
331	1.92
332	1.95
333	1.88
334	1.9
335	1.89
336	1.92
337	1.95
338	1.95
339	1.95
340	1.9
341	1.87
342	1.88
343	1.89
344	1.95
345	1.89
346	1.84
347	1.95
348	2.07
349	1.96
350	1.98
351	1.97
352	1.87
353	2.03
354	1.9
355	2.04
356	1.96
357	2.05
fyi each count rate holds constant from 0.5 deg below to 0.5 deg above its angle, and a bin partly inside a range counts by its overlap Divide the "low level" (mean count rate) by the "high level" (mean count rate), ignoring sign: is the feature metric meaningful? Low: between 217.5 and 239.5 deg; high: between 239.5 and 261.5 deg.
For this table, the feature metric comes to 1.07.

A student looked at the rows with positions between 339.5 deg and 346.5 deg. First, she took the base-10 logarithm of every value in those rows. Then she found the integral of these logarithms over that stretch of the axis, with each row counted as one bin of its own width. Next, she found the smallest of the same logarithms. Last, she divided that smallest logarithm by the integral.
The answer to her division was 0.14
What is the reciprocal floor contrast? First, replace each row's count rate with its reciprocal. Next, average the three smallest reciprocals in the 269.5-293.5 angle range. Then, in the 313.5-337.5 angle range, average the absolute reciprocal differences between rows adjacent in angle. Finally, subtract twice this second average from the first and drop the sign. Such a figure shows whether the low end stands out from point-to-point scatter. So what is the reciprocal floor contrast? 0.553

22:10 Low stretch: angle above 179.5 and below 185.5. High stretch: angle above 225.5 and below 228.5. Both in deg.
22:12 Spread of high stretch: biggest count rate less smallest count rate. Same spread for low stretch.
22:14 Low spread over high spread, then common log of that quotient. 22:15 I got 1.0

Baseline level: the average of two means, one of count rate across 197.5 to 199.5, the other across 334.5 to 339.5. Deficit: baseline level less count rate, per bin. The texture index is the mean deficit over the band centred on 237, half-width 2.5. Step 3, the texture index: -0.43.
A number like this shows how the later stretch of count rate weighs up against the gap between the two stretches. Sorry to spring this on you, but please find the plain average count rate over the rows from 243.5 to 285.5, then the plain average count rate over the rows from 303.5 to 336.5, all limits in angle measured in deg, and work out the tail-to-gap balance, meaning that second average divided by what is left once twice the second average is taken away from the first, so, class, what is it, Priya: -0.85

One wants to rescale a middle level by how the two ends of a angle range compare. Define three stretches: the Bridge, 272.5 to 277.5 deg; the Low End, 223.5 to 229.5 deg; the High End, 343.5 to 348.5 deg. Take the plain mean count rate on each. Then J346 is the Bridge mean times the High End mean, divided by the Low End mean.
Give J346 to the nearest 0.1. 1.1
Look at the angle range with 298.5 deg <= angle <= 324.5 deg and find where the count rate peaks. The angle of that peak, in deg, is 321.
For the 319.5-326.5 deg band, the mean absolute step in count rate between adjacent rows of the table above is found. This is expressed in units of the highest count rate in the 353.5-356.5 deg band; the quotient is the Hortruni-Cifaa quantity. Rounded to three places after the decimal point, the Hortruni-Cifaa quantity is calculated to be 0.046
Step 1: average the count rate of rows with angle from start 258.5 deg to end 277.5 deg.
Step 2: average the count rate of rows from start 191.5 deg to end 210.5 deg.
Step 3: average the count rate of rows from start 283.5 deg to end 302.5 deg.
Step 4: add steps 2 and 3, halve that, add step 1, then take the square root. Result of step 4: 1.70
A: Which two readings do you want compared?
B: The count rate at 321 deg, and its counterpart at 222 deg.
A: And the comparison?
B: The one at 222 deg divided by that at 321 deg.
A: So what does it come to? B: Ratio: 1.00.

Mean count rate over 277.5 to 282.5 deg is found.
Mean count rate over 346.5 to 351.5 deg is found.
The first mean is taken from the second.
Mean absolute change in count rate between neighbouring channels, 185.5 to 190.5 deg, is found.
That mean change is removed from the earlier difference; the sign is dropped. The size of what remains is 0.67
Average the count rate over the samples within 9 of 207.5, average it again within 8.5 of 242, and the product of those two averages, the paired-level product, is 3.2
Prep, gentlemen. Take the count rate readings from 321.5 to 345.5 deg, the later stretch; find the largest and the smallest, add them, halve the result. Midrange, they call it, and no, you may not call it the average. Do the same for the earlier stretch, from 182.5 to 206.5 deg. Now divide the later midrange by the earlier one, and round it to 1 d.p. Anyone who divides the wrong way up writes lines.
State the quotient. 1.5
